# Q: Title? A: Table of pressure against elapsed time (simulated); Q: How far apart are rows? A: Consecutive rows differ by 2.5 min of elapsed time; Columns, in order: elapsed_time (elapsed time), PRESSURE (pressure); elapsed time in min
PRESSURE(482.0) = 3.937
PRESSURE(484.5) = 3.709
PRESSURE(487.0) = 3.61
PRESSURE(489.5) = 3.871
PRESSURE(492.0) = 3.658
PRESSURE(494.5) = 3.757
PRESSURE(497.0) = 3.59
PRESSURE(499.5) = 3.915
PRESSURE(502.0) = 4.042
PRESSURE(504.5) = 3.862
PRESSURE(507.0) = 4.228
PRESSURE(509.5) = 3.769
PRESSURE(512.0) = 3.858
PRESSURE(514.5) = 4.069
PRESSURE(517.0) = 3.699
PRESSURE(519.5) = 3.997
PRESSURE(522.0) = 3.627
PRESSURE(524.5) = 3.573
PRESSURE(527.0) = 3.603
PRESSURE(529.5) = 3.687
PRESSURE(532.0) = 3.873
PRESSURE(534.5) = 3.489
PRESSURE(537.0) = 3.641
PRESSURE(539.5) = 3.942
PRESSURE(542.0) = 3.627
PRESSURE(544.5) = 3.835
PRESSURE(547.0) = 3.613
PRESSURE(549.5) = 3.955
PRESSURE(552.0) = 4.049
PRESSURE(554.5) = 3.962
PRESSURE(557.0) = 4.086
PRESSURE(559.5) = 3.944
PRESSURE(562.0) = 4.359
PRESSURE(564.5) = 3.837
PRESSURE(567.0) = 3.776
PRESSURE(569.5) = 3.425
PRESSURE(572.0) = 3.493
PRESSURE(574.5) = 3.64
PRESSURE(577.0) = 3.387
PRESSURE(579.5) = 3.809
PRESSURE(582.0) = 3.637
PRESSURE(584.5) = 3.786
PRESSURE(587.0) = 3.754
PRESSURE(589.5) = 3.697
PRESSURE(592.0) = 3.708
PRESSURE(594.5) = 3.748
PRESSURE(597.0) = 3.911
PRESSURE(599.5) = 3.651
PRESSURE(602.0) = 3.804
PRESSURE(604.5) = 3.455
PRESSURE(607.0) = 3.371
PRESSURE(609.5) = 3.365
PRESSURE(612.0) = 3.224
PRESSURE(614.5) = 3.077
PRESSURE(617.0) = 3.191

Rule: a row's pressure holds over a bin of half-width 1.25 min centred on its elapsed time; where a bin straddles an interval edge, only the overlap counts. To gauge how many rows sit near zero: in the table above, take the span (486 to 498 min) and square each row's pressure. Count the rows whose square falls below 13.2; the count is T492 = 2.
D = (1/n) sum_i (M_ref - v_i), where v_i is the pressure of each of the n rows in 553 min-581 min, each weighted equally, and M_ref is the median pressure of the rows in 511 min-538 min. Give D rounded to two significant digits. -0.11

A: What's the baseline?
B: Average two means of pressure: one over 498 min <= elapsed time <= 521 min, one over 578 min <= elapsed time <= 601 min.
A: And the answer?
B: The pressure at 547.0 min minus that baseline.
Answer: -0.2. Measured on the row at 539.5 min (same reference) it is 0.1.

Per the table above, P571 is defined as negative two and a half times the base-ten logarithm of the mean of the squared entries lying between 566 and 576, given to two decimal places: -2.77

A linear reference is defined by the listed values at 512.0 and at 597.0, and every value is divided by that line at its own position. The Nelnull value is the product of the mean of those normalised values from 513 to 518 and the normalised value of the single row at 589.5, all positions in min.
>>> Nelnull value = 0.95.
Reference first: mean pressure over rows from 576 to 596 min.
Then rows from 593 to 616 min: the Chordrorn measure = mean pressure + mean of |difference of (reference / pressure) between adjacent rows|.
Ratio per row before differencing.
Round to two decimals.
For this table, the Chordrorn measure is 3.56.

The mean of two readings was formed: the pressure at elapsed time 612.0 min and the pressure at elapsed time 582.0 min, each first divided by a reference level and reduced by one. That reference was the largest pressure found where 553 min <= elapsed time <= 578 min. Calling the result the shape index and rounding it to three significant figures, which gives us -0.213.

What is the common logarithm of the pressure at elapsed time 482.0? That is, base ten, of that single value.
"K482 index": 0.595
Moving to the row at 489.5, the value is 0.588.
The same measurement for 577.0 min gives 0.530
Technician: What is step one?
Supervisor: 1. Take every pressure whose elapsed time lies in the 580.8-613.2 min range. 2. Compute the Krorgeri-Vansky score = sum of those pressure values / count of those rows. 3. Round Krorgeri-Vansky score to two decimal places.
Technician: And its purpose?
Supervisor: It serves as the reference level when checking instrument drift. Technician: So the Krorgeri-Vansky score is 3.62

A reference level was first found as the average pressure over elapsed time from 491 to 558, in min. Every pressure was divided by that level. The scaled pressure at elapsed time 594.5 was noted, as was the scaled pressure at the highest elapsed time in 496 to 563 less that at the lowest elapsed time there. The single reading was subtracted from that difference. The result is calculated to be -0.78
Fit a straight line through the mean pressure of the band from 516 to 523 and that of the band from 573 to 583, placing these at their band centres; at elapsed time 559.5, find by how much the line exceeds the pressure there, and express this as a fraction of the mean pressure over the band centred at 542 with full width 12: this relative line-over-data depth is -0.074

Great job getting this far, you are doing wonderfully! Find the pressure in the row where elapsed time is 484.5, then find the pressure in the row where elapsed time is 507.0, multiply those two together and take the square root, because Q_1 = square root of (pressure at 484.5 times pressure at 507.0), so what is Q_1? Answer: 4.0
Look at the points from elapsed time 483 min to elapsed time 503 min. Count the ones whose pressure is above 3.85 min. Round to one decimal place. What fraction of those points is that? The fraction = 0.4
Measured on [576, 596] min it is 0.0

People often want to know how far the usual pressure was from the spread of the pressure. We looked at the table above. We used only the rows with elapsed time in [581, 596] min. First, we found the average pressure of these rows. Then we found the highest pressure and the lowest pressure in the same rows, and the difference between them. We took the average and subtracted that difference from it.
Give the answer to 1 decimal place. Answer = 3.6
